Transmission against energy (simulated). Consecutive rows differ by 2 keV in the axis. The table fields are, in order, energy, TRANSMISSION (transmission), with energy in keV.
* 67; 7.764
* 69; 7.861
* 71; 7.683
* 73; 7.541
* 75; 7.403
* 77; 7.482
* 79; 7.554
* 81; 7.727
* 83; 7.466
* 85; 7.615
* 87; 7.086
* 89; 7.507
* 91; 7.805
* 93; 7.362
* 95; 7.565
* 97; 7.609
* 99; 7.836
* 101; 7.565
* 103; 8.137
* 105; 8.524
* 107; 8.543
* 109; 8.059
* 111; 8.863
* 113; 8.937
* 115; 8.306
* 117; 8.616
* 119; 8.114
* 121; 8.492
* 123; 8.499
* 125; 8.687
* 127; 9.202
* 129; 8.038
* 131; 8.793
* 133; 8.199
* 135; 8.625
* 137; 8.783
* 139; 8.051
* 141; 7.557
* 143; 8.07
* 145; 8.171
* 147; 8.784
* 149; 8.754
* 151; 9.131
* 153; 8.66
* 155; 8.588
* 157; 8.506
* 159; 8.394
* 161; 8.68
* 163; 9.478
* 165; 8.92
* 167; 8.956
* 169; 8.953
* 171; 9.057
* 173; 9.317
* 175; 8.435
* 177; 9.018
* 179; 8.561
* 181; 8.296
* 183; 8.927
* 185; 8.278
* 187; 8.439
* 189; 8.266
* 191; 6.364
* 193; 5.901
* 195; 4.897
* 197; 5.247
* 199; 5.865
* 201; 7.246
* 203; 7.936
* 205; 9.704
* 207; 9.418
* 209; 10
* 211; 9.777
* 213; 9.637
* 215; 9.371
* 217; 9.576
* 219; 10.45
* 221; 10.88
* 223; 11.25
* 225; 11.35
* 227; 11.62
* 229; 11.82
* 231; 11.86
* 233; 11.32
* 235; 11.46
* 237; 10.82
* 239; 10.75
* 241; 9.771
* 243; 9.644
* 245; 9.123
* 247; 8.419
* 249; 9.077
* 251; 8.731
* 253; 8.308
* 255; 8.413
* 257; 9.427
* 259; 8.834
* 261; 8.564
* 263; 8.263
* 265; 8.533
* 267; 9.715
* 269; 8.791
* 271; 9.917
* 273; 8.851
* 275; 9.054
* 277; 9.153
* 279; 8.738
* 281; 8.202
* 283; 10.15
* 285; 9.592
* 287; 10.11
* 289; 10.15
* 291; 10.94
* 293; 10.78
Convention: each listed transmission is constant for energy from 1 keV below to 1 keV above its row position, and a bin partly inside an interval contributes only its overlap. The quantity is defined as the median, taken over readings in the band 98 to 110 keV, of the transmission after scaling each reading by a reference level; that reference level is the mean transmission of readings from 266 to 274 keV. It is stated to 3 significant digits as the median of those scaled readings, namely 0.869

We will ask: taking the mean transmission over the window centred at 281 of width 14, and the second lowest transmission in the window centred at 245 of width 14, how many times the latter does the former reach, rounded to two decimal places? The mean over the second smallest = 1.06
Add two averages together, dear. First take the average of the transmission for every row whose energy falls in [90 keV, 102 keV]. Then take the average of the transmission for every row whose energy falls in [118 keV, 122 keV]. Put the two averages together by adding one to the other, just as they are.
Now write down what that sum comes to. 15.9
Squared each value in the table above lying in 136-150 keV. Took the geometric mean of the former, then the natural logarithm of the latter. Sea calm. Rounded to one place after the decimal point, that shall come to 4.2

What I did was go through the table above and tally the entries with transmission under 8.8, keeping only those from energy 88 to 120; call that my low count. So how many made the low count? 14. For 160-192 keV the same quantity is 8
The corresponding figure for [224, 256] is 4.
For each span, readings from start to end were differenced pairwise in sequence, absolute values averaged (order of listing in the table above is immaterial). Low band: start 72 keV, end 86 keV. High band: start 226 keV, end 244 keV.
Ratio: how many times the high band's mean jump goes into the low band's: 0.42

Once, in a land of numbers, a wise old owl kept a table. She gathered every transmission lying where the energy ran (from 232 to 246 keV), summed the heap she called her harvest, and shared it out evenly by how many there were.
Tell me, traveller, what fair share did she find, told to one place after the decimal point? 10.4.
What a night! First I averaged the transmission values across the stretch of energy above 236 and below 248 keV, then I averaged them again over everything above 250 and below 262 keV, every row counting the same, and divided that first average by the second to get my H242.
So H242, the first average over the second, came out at 1.1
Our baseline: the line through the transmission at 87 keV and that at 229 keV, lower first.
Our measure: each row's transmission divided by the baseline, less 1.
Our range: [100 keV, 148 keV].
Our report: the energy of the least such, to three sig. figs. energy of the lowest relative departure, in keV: 141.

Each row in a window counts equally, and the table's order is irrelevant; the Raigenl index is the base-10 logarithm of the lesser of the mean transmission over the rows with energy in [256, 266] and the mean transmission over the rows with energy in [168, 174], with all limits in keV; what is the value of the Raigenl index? 0.94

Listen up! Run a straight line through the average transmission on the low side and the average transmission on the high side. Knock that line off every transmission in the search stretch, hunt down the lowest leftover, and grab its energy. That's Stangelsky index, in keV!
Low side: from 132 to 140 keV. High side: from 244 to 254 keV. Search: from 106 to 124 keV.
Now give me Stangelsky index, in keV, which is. 109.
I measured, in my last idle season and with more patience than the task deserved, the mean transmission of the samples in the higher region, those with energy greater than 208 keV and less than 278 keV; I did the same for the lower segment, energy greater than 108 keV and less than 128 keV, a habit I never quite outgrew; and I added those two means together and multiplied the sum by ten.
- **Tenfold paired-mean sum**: 184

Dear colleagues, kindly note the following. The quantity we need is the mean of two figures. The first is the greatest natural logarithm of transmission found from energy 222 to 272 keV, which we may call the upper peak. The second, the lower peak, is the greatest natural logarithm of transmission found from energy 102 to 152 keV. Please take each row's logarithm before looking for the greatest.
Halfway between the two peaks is 2.35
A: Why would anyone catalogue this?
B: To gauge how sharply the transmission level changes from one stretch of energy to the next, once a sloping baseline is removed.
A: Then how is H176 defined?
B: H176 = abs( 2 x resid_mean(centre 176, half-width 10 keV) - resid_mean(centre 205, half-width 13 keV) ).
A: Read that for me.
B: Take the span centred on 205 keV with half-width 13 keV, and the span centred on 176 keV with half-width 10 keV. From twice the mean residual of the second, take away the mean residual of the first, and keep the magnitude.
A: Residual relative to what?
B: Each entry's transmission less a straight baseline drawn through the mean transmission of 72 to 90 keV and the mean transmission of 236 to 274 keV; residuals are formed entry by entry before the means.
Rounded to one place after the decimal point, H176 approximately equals 1.4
